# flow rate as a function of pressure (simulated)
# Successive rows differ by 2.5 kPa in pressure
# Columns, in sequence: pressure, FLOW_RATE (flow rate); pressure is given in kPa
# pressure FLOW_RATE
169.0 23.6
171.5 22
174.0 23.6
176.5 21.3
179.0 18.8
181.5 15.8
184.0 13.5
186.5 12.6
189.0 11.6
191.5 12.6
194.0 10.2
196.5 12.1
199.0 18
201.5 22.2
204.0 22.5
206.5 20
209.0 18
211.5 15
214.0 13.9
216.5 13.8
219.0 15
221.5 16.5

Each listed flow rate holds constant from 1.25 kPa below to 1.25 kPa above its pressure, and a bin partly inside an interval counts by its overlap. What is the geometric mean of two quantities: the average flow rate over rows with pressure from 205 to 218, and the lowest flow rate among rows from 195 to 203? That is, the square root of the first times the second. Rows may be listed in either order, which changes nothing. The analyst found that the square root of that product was 14.0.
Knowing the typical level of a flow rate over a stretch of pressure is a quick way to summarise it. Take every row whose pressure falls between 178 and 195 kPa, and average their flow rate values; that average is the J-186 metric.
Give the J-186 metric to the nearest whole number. 14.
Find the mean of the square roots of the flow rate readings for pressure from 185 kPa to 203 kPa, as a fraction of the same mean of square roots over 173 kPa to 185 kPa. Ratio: 0.87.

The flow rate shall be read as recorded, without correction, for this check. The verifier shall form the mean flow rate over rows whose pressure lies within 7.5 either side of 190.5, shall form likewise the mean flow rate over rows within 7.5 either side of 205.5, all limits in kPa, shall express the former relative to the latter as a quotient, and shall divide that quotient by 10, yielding 0.063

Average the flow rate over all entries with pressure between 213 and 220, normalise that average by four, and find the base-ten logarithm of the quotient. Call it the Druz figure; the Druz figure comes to 0.551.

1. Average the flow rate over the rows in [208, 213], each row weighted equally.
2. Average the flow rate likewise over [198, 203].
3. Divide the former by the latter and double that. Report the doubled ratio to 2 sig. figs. 1.6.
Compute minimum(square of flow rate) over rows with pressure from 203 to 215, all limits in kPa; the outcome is 193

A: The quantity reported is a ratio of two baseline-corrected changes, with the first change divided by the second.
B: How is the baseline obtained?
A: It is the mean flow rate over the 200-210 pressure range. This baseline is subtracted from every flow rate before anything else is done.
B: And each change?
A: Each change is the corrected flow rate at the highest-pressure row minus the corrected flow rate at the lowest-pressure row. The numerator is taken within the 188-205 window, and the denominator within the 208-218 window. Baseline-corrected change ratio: -2.6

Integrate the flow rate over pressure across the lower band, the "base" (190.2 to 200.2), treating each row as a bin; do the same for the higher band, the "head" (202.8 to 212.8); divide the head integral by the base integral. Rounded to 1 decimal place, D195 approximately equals 1.4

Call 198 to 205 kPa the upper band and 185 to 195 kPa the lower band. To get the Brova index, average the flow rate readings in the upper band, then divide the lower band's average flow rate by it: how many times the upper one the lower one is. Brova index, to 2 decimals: 0.56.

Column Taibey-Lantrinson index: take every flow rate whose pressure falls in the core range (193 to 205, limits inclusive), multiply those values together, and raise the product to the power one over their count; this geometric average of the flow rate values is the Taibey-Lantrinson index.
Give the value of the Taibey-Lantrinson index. 16.2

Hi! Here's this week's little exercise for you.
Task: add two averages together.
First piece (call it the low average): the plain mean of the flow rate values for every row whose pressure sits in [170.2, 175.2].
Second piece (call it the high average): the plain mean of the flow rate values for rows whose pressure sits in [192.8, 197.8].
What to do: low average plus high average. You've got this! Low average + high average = 34.0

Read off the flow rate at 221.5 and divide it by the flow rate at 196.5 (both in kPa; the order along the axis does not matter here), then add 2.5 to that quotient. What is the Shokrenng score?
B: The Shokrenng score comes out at 3.86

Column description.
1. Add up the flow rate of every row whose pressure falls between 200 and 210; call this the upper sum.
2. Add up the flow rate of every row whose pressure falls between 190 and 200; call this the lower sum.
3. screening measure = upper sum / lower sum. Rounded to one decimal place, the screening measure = 1.6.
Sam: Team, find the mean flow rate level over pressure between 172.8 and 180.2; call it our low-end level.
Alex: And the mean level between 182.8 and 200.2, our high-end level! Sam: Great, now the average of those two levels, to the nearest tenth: 17.1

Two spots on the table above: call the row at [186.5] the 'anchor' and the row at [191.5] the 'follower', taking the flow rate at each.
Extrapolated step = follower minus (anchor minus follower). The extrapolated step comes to 12.6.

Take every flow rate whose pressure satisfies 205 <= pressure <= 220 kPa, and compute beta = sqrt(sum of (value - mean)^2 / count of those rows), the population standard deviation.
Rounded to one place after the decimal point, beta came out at 2.3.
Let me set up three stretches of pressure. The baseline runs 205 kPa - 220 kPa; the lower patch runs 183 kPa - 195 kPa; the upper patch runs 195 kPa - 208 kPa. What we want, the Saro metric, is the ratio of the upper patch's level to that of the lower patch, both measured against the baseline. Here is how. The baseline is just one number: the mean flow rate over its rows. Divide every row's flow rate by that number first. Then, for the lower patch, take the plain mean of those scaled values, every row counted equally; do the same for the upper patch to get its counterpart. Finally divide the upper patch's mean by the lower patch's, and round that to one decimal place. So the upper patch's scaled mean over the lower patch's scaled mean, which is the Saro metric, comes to 1.6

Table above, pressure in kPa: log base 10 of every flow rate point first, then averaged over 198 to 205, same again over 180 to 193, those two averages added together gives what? 2.44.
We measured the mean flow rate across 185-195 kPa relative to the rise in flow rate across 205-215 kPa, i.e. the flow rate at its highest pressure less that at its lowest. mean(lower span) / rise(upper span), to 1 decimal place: -1.9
